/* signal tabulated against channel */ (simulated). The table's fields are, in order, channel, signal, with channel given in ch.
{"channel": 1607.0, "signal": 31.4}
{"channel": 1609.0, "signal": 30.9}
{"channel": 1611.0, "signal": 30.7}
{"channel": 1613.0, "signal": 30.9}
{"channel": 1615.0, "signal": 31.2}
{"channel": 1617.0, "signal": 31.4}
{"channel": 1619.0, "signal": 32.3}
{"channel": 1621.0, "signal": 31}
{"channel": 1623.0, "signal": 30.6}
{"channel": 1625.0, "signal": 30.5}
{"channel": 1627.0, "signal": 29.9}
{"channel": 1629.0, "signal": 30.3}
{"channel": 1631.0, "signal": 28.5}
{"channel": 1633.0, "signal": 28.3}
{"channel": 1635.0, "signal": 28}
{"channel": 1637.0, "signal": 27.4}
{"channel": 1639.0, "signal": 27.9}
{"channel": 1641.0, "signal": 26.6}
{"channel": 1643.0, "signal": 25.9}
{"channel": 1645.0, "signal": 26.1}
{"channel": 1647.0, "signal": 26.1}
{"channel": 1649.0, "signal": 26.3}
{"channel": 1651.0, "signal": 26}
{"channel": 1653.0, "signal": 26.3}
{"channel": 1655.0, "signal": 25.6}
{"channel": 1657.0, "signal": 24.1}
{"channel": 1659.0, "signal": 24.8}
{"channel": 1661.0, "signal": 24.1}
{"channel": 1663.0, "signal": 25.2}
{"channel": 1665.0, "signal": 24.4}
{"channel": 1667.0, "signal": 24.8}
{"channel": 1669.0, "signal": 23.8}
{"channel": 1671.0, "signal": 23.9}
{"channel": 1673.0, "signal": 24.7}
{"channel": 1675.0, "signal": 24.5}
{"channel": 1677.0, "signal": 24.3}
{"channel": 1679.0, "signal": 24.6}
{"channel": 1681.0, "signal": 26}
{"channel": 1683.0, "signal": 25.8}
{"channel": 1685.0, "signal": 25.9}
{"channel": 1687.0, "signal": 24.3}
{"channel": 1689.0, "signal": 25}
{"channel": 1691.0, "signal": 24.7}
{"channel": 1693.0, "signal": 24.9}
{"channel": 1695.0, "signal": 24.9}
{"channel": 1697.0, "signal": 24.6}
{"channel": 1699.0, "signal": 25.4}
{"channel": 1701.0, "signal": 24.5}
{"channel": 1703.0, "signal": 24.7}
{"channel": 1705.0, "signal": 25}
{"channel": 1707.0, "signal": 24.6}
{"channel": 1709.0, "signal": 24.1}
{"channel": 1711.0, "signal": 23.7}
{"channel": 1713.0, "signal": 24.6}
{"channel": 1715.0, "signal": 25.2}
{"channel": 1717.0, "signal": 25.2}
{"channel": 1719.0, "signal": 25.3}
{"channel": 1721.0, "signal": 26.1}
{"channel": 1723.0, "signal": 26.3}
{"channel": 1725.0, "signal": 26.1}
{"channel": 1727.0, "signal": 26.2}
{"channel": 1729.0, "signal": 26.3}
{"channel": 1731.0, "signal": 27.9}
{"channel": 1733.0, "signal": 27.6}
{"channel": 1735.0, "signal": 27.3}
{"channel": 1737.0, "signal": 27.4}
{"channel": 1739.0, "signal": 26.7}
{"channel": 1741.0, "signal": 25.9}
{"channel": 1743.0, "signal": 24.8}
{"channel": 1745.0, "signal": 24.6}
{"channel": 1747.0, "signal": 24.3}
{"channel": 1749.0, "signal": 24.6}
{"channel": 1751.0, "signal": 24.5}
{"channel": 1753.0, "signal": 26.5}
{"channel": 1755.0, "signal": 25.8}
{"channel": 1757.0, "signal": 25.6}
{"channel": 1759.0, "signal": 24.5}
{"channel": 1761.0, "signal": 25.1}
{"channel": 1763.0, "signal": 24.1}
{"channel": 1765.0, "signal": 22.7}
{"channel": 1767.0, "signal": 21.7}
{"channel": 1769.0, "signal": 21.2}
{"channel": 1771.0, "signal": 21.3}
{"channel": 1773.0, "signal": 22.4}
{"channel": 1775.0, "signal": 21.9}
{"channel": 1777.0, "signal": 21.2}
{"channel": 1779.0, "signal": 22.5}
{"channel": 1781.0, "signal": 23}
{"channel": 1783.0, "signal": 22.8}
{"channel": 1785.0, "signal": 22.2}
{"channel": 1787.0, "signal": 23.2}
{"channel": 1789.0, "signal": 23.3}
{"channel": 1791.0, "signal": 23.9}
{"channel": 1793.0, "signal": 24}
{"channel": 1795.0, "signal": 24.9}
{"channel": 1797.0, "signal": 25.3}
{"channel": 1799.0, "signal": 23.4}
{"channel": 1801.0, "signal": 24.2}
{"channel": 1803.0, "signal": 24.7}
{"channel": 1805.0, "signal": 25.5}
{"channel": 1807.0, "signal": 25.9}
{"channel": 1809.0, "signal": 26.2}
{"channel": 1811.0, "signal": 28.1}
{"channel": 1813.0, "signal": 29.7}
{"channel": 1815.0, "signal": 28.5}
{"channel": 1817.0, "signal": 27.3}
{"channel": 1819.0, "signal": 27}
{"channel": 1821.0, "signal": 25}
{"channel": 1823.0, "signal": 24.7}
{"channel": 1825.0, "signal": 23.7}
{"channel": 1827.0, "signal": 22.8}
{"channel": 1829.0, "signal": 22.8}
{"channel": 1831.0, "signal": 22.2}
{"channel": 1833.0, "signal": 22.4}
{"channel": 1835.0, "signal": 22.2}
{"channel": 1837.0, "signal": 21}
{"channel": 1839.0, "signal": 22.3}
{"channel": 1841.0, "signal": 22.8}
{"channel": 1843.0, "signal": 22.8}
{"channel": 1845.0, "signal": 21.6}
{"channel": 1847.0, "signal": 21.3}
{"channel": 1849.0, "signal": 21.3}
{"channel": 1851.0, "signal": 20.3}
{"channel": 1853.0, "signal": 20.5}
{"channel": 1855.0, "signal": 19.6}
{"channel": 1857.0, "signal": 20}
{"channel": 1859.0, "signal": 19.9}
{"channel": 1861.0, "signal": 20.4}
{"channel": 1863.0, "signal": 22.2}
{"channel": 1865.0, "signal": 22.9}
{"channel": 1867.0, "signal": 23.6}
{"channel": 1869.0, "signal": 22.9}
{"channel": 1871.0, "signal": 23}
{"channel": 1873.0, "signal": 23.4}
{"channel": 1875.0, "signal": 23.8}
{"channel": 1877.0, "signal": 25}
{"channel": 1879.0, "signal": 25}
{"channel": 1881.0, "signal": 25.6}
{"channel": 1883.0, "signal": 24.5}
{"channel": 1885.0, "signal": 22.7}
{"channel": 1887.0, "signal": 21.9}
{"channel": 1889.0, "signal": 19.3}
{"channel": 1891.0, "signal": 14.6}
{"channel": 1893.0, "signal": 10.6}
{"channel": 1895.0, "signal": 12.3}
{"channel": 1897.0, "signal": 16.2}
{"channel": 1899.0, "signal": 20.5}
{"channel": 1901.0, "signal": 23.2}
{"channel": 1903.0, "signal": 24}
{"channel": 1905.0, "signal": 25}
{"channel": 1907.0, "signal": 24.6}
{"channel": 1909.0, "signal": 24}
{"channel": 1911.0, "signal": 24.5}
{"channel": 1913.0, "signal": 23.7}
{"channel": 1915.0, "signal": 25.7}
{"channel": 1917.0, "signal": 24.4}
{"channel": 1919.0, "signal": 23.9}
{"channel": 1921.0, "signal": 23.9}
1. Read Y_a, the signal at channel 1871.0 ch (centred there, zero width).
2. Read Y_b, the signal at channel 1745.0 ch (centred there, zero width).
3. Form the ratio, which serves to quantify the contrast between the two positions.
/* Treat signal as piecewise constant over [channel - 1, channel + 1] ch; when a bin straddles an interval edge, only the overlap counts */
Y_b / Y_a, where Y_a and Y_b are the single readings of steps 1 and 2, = 1.1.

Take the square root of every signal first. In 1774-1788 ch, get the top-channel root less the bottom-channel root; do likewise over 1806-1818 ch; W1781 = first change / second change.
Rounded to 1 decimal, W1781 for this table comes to 1.0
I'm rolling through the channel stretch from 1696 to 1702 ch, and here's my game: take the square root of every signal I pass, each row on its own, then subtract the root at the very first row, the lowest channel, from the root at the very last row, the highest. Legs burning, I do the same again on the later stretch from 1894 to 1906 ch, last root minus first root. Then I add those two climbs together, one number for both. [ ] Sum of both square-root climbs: 1.48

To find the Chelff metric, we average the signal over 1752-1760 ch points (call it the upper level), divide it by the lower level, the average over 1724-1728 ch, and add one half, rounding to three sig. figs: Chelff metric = 1.48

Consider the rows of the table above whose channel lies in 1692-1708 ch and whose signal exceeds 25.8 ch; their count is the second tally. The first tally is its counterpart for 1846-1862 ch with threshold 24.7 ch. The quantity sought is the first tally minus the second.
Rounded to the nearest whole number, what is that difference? 0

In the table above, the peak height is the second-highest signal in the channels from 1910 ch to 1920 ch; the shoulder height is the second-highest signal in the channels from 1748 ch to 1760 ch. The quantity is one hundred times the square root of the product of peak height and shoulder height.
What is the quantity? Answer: 2514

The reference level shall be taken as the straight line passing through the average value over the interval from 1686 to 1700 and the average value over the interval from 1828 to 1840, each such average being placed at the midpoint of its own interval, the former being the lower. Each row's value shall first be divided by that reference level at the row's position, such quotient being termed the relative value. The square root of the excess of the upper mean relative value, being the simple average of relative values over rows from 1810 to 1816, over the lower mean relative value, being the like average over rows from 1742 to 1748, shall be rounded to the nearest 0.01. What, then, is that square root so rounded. 0.50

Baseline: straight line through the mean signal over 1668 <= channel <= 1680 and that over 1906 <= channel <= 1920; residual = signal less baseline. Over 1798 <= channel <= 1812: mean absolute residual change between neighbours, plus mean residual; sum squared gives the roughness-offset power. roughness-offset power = 3.4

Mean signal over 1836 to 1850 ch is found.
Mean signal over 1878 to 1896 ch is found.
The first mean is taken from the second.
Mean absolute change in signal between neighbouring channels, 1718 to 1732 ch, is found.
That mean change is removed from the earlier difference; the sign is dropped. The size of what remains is 2.76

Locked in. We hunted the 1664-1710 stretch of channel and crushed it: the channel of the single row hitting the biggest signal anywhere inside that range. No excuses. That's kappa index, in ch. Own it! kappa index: 1681.0 ch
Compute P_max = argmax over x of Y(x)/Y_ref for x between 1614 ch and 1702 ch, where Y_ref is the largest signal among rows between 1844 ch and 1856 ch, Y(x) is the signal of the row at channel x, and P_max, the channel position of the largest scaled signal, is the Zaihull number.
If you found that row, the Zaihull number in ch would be 1619.0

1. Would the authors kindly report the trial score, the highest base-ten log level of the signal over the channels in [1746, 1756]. 1.42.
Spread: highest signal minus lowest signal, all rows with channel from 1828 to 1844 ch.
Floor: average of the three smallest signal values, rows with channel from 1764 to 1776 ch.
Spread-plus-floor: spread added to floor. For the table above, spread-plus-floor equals 23.2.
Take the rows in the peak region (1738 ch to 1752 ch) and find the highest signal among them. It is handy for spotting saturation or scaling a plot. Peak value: 26.7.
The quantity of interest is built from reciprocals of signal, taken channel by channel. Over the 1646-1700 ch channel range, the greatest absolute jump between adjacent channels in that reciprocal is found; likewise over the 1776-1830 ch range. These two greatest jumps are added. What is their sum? 0.0058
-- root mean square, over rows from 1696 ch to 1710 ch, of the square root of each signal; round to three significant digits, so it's 4.97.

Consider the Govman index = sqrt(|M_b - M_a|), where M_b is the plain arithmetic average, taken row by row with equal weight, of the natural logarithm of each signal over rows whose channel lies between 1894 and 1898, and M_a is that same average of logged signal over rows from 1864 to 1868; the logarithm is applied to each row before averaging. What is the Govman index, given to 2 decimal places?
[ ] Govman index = 0.71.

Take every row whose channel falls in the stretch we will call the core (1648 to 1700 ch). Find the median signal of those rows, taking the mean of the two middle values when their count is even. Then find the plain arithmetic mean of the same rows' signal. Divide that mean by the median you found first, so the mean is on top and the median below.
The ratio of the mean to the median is 1.006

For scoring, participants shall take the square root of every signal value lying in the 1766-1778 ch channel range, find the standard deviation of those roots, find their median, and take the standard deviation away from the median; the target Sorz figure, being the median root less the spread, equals 4.59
